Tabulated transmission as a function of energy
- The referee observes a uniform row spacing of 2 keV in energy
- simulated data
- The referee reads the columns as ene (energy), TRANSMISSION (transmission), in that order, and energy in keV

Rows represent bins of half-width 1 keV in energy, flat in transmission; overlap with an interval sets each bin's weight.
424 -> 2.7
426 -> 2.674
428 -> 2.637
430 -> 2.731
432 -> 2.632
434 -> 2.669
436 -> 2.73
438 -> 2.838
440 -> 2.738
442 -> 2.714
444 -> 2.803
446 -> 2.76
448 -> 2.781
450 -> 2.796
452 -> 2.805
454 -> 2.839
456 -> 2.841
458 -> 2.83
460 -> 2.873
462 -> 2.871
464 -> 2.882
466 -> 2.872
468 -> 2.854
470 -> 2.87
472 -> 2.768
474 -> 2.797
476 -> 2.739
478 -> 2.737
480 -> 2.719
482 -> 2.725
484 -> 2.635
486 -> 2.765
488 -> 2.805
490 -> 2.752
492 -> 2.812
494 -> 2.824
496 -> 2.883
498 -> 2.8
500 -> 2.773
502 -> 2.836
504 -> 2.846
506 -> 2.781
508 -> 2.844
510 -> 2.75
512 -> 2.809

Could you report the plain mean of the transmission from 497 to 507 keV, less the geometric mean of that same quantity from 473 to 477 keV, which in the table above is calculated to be 0.04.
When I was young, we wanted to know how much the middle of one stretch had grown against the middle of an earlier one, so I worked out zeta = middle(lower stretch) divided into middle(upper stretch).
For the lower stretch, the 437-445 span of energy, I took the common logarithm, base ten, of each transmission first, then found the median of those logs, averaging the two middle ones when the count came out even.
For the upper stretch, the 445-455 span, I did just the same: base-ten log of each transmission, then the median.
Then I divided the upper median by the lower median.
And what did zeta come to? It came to 1.01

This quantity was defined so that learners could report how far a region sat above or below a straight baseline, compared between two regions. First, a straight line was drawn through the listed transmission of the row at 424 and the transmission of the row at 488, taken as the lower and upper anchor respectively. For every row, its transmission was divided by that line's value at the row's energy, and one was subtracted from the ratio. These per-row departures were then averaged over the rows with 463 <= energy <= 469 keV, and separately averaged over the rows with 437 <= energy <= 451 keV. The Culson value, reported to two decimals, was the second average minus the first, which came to -0.02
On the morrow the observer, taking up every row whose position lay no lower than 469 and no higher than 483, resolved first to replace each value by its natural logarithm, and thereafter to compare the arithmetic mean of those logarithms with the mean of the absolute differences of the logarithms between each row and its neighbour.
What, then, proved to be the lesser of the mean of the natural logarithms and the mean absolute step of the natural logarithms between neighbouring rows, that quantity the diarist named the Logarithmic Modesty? 0.013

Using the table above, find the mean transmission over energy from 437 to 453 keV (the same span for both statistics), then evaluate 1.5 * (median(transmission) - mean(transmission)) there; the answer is 0.014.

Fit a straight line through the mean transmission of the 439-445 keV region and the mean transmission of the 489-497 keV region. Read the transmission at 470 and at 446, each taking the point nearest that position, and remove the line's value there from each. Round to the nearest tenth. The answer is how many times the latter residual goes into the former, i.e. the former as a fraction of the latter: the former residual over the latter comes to 26.0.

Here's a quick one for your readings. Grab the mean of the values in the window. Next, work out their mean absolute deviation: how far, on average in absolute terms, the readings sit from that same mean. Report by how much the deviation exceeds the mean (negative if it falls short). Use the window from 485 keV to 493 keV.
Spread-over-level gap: -2.76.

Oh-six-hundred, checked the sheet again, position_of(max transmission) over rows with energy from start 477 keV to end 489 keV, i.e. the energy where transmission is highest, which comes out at 488 keV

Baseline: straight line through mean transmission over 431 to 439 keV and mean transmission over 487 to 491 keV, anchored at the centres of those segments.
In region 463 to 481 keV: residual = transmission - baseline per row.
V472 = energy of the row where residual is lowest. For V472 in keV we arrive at 480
